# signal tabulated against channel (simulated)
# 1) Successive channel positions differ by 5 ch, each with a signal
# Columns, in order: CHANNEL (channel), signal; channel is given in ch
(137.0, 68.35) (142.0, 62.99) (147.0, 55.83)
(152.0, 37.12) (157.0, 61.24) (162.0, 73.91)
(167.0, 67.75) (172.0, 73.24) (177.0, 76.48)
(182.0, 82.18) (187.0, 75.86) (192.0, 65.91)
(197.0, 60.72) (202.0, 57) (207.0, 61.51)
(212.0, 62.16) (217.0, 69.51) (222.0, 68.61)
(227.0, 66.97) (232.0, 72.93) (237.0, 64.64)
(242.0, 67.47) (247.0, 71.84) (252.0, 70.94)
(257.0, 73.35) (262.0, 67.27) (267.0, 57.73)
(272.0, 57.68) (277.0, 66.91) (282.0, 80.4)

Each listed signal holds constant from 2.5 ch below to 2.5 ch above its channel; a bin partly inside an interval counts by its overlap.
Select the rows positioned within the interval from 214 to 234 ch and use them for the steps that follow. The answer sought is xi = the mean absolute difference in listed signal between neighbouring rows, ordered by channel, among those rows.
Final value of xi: 2.8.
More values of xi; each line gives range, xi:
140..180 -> 11.1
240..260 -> 2.6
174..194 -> 7.3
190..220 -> 4.3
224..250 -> 5.4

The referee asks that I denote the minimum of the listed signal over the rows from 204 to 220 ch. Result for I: 61.51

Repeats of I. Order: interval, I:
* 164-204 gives 57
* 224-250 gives 64.64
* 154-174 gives 61.24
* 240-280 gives 57.68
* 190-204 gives 57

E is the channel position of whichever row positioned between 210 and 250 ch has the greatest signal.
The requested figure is 232.0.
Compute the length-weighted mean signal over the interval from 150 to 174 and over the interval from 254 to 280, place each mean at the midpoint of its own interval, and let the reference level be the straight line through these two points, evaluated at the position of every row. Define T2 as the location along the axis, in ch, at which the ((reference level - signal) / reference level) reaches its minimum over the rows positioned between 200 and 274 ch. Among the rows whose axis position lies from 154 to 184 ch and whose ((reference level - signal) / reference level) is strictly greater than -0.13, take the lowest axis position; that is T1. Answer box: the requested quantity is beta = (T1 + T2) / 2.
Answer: 194.5 ch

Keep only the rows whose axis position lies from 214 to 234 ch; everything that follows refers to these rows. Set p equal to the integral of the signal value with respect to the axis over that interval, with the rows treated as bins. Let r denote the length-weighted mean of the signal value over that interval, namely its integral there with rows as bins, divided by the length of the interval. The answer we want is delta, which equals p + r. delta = 1454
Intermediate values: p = 1385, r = 69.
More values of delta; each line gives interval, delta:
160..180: 1534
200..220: 1320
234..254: 1444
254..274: 1351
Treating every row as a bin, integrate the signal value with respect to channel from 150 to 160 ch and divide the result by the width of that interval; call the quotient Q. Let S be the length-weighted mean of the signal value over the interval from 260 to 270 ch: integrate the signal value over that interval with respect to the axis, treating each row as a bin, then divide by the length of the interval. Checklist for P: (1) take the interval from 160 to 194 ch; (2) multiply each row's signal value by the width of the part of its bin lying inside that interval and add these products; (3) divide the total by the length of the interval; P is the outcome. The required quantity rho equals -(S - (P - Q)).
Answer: -39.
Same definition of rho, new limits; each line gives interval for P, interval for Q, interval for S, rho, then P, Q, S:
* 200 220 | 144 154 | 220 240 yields -53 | 63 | 48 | 68.3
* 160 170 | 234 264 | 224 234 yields -68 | 71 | 69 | 69.7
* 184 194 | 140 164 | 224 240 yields -54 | 72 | 58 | 68.2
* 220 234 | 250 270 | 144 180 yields -61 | 69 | 67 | 63.9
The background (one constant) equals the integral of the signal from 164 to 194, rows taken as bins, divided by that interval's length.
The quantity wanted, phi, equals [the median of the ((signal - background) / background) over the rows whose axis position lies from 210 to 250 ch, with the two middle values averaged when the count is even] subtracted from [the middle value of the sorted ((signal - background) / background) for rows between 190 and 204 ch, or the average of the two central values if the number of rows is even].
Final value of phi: -0.10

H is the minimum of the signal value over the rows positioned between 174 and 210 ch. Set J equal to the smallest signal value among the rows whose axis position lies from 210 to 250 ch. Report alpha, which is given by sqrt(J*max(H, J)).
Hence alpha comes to 62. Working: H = 57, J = 62.16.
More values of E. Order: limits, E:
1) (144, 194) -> 182.0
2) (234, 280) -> 257.0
